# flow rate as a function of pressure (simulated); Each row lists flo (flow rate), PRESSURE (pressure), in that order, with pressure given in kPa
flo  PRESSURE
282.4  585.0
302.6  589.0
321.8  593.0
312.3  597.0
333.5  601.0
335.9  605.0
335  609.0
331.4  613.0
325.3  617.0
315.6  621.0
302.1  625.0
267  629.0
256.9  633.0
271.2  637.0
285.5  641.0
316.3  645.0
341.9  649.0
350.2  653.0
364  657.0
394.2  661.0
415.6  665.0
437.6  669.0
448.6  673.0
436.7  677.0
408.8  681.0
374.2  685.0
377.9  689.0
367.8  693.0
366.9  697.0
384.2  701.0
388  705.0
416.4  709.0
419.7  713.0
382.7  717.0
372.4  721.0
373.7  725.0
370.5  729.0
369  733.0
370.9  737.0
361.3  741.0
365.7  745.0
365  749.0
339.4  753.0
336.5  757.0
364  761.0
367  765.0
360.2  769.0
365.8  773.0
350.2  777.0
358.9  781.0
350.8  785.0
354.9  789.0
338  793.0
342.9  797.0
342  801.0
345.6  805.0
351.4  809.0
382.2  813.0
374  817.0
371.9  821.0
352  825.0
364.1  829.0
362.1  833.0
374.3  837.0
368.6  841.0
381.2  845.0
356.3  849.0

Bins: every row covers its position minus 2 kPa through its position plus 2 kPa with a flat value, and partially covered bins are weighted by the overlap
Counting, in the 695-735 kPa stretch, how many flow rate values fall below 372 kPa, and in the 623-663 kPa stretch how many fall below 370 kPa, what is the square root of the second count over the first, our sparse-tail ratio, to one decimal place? 1.7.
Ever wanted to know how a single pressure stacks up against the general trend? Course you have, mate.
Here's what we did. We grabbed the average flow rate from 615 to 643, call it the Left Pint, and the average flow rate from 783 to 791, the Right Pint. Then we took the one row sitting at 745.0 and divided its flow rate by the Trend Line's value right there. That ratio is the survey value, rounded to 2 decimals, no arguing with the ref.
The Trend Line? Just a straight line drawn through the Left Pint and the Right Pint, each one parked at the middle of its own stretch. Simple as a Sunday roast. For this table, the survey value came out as 1.09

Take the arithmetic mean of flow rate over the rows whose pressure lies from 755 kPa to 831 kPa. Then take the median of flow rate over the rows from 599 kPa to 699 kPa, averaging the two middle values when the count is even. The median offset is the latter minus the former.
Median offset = -15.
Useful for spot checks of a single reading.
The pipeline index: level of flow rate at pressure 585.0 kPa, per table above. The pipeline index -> 282.4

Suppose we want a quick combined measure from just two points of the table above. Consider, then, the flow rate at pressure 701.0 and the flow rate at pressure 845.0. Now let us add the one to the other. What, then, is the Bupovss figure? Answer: 765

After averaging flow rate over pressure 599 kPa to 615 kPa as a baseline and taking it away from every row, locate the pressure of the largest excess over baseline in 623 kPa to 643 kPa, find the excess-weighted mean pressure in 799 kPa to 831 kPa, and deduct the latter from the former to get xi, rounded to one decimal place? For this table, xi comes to -192.3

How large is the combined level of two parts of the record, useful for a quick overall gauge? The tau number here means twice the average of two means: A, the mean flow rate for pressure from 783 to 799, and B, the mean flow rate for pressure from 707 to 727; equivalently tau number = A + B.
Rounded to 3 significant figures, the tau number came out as 740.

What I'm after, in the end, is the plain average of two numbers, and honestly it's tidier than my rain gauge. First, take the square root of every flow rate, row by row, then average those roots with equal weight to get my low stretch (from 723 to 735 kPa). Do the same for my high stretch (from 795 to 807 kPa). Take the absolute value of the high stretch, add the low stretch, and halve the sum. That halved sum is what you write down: 18.9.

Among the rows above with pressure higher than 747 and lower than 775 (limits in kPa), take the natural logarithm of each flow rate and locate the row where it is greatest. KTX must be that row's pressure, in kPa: 765.0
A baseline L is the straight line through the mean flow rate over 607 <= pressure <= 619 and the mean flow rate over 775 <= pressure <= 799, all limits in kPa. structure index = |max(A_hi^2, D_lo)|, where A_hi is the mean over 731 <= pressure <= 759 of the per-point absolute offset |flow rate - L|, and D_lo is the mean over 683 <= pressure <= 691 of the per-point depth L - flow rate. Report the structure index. 324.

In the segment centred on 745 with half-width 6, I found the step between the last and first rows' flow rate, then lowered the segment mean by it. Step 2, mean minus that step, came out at 360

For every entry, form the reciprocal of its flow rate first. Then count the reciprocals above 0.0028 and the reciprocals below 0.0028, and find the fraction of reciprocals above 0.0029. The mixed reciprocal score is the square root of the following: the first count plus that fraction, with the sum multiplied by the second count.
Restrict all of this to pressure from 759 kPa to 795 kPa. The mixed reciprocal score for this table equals 5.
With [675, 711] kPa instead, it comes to 0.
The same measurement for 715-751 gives 0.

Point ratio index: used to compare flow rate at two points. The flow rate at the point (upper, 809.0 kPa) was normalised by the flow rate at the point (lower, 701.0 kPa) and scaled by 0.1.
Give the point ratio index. 0.091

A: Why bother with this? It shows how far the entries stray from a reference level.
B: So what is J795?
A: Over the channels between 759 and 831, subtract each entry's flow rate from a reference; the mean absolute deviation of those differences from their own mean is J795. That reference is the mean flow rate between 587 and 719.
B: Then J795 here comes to 10.0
